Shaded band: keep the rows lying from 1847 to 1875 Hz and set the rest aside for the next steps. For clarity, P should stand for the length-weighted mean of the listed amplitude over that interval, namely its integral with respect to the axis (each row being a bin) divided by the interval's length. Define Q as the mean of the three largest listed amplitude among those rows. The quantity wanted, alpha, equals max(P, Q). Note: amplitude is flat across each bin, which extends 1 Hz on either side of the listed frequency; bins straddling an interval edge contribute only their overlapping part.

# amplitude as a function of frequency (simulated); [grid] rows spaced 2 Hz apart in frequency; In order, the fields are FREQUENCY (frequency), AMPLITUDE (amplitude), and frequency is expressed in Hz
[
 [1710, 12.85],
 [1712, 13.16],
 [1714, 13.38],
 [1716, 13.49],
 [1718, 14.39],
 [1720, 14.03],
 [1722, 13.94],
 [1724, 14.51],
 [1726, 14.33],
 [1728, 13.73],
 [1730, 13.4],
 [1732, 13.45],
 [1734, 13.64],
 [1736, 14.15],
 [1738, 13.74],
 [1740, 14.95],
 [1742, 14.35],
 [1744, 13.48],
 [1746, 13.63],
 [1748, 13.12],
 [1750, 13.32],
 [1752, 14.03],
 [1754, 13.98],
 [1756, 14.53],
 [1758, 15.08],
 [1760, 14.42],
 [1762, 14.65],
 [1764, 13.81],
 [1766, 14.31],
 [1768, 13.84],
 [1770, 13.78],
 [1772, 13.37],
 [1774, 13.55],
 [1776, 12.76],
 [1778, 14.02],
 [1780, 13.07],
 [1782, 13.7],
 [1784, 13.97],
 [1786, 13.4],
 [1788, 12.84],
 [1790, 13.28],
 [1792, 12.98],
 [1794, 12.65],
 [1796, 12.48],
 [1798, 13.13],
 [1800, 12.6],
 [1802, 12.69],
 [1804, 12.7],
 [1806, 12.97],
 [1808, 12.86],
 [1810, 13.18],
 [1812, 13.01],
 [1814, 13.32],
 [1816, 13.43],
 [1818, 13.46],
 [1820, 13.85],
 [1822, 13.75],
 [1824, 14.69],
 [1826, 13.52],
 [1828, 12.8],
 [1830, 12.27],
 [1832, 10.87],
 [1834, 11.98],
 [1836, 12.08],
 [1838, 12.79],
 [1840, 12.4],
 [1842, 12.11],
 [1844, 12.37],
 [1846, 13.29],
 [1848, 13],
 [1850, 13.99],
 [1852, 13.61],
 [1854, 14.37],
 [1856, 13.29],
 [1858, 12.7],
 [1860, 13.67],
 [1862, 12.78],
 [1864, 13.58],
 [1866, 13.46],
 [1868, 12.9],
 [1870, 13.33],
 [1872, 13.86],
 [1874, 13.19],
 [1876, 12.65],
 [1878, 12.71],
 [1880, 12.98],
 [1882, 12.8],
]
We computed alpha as 14.1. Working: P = 13.4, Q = 14.1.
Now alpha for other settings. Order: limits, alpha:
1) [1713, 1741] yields 14.6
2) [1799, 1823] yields 13.7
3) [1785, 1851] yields 14.2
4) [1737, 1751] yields 14.3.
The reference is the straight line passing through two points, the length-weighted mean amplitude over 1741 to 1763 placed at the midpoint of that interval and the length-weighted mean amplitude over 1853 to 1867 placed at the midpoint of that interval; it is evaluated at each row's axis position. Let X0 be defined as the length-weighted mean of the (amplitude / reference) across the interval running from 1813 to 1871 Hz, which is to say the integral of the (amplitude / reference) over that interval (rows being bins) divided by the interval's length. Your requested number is 0.97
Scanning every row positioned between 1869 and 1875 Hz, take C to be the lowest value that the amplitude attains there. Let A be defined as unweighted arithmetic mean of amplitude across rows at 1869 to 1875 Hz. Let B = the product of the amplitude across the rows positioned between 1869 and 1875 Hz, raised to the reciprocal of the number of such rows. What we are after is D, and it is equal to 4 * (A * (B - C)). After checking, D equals 14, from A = 13.5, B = 13.5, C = 13.19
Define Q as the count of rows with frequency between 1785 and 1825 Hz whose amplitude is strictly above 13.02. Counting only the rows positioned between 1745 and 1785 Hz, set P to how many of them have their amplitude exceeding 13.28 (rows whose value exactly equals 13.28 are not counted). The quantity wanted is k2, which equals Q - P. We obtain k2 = -7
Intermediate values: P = 17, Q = 10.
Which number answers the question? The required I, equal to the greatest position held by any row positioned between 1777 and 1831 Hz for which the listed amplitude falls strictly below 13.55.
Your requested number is 1830 Hz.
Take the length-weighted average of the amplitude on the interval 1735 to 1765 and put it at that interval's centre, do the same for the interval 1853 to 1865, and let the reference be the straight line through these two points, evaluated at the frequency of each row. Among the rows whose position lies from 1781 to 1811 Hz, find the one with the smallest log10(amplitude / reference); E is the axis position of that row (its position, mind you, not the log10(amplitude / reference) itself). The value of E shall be 1796 Hz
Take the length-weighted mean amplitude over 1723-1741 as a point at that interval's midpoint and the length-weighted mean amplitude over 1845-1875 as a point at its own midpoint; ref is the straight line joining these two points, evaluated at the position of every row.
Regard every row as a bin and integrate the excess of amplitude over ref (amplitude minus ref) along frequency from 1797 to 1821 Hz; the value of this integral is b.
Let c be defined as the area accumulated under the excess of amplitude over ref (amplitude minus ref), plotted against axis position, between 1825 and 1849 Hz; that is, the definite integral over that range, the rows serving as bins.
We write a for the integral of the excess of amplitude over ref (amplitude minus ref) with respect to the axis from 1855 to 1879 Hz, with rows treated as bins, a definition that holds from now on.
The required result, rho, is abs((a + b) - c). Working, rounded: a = -5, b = -13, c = -25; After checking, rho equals 8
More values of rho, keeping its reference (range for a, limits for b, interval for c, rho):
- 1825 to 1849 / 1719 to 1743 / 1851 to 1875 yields 25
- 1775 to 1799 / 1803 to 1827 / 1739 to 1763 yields 24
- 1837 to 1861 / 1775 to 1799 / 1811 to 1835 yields 9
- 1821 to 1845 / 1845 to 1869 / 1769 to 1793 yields 13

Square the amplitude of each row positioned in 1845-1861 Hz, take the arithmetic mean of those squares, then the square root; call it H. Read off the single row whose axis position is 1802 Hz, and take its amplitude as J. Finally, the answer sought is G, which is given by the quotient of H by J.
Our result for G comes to 1.06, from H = 13.5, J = 12.69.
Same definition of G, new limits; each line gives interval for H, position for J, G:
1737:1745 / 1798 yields 1.08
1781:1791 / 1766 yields 0.94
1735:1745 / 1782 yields 1.03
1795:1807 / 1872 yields 0.92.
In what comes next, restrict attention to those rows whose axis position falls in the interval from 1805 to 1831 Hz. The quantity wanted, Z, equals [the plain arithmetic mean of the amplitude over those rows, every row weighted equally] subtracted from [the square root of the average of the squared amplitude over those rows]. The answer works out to 0.012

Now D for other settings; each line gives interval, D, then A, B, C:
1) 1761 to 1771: 17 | 14.1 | 14.1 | 13.78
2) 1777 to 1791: 34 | 13.5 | 13.5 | 12.84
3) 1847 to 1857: 35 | 13.7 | 13.6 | 13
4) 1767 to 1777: 37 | 13.5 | 13.5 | 12.76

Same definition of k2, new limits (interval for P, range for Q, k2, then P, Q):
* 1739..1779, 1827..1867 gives -10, 18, 8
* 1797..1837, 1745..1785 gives 12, 7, 19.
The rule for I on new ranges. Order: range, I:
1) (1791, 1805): 1804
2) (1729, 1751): 1750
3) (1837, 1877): 1876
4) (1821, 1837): 1836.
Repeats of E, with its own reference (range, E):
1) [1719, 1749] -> 1748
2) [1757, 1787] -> 1776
